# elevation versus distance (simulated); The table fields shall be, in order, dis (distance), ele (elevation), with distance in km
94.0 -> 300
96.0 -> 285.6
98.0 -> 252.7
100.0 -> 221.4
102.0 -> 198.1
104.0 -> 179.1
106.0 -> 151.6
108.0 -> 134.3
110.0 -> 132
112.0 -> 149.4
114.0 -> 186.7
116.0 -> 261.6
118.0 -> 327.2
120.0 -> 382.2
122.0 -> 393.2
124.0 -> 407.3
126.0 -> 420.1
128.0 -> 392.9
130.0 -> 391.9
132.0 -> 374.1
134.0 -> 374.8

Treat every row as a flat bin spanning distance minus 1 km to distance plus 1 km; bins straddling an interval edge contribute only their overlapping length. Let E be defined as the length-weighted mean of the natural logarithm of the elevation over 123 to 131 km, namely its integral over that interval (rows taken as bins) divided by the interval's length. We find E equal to 6.00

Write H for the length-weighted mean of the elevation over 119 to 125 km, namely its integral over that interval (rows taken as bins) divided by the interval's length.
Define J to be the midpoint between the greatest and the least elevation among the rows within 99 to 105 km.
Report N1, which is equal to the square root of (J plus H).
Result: 24.4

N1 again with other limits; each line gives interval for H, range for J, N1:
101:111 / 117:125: 22.9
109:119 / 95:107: 20.7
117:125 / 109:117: 24.0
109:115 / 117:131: 23.0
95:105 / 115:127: 23.8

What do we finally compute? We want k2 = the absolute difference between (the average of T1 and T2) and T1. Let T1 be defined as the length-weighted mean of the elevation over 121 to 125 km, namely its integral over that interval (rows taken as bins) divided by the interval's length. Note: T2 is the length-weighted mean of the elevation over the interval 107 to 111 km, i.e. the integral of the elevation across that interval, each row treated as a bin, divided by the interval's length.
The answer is 134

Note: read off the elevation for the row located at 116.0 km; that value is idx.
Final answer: 261.6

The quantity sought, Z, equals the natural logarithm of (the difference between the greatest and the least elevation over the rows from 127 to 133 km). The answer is 2.9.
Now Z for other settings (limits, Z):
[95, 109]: 5.0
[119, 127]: 3.6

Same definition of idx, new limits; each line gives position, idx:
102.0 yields 198.1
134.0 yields 374.8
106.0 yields 151.6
